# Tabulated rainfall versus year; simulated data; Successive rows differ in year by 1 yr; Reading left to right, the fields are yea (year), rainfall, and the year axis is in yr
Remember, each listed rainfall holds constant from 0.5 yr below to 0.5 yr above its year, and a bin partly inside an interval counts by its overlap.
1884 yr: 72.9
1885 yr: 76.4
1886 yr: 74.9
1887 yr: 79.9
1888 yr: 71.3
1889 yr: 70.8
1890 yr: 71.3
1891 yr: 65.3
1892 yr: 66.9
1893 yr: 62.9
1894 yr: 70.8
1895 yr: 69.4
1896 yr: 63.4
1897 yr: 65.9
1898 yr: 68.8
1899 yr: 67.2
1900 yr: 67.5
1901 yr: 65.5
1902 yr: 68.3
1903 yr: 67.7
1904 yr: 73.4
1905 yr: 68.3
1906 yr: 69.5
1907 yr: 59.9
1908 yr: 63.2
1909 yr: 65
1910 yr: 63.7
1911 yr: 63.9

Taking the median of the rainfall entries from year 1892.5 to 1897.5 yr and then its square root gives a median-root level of 8.12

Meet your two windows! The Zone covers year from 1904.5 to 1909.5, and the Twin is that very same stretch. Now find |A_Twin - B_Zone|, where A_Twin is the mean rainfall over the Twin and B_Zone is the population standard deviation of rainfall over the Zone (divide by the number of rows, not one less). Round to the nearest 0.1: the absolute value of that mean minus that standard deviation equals 61.7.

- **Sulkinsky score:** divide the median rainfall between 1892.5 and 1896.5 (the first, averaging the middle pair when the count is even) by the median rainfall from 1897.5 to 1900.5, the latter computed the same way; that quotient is 0.98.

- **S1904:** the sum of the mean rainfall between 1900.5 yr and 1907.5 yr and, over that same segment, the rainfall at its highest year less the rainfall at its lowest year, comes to 62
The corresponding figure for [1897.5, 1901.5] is 64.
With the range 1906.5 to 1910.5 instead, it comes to 67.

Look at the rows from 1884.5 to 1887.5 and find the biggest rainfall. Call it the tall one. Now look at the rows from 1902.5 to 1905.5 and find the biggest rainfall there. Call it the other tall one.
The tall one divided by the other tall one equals 1.09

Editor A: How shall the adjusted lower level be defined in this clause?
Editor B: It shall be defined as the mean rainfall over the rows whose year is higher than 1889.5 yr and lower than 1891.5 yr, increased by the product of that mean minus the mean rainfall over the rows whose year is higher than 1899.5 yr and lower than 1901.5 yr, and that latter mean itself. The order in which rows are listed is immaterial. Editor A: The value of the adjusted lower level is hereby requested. 188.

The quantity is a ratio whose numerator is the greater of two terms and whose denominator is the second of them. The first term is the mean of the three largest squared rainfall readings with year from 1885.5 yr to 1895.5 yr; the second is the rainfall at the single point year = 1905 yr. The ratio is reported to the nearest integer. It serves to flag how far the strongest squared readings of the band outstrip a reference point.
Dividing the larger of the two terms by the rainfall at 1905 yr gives 83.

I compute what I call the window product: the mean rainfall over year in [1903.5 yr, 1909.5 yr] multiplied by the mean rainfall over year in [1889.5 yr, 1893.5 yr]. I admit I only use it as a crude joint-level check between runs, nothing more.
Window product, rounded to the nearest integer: 4432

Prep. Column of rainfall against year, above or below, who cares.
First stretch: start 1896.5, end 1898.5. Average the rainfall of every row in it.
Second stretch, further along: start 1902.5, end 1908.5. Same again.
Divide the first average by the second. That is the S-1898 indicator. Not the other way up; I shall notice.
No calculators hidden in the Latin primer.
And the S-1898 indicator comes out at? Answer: 1.01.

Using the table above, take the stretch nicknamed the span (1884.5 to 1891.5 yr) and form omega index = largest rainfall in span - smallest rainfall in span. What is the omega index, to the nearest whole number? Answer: 15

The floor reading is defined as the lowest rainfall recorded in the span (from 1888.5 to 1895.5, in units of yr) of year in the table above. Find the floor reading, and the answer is 62.9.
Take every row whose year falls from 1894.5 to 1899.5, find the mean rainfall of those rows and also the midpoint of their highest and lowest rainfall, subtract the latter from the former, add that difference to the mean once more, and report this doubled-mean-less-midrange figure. 67.5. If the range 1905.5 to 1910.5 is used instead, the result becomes 63.8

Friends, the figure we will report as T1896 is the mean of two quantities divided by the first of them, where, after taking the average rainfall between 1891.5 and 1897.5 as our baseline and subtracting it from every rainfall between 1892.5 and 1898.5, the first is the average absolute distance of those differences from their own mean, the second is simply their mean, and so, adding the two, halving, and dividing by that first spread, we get 0.56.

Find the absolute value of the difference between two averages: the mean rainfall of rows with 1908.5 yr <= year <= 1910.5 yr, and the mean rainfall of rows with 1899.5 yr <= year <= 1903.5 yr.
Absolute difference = 3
